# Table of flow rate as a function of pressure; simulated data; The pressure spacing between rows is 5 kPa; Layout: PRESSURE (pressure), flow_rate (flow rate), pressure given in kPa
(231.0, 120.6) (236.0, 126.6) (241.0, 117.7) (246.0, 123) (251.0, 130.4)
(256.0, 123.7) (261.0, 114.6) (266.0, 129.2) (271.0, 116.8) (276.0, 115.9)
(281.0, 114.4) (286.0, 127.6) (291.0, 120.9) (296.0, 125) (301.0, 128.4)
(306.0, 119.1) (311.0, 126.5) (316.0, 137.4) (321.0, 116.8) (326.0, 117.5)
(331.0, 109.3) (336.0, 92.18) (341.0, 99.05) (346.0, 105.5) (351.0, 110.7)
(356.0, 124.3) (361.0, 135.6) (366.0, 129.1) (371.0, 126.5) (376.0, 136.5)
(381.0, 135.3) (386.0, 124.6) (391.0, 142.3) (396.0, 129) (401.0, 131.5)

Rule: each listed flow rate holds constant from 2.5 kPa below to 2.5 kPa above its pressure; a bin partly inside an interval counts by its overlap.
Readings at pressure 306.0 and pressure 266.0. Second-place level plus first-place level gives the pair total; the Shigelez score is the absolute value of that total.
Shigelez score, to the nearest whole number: 248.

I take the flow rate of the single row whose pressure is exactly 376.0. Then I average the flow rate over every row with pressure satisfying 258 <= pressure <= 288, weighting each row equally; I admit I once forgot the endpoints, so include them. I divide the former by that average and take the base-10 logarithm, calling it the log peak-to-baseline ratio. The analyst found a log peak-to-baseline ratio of 0.06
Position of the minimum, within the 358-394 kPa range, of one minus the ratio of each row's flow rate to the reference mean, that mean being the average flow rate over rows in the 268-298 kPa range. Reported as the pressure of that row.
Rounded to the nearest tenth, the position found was 391.0 kPa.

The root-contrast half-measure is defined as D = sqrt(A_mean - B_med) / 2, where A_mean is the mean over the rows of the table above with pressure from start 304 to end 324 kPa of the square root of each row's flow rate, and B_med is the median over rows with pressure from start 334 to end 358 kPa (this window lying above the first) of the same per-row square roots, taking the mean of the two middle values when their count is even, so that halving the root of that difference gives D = 0.47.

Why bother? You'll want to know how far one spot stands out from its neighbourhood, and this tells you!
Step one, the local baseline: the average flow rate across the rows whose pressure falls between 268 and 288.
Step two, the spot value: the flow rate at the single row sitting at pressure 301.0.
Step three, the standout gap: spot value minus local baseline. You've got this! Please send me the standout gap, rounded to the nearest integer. 10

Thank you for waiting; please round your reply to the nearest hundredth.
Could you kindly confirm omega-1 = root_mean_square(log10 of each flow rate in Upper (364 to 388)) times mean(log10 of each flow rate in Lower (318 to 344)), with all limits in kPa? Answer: 4.29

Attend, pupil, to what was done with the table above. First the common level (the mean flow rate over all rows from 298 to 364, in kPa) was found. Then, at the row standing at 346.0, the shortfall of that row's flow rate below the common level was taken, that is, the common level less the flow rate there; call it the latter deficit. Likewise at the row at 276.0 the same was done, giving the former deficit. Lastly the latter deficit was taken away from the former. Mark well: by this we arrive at -10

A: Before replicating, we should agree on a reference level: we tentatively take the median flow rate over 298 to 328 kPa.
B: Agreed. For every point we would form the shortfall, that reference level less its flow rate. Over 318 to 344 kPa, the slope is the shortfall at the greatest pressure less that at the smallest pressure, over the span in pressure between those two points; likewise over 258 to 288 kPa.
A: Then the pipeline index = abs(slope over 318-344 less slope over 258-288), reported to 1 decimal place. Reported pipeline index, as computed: 1.4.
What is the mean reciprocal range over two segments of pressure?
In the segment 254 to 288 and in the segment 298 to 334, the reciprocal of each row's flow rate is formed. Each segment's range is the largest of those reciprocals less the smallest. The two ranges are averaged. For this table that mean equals 0.0014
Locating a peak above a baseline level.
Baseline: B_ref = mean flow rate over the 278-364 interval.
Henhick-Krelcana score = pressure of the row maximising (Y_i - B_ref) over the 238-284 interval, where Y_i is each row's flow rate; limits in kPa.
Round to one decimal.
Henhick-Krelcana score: 251.0 kPa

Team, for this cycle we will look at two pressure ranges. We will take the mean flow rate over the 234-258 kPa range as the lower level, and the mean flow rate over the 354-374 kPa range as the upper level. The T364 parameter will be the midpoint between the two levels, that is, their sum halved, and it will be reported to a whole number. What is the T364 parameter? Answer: 127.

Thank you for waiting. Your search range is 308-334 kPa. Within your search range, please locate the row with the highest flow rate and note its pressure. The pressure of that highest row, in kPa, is 316.0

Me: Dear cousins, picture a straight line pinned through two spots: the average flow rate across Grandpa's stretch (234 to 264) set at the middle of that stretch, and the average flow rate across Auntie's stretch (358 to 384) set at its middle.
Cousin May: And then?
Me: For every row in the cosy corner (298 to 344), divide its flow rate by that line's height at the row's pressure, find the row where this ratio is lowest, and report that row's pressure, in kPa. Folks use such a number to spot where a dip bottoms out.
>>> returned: 336.0 kPa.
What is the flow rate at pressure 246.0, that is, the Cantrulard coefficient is 123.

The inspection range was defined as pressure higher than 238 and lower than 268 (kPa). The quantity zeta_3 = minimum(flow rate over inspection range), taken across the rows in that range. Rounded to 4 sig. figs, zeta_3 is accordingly 114.6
